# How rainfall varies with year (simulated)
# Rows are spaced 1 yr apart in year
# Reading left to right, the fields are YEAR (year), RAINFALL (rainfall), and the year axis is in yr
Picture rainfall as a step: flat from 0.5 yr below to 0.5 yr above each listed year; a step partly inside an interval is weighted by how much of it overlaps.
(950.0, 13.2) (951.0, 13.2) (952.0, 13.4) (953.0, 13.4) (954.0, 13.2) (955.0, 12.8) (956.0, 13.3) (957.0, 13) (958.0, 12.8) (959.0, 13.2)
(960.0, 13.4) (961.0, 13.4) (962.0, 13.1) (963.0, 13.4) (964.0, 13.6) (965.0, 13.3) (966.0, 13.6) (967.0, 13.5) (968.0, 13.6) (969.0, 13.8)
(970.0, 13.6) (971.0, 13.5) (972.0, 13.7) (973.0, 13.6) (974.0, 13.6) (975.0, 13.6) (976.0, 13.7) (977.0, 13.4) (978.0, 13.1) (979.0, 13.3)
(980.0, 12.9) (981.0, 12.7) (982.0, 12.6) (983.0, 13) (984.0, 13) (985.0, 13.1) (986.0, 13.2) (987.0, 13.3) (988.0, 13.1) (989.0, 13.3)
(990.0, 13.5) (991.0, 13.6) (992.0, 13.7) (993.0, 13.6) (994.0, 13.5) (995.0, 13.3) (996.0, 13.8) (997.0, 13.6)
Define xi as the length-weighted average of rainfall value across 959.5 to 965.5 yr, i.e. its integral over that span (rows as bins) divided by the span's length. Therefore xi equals 13.4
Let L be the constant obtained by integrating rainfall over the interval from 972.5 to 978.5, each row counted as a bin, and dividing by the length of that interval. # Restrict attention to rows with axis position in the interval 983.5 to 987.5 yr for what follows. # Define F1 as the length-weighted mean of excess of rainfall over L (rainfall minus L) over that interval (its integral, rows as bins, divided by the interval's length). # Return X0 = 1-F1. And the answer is 1.35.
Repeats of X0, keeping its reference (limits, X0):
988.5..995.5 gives 1.00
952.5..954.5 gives 1.20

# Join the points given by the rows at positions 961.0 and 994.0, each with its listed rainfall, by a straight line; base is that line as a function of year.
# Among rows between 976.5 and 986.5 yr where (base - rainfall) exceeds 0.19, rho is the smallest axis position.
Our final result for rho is 978.0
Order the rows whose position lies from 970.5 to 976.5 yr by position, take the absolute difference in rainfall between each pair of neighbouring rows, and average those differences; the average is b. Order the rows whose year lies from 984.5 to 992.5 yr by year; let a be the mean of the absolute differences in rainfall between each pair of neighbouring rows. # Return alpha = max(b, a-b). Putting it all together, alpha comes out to 0.08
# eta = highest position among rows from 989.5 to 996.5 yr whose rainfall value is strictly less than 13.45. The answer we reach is 995.0 yr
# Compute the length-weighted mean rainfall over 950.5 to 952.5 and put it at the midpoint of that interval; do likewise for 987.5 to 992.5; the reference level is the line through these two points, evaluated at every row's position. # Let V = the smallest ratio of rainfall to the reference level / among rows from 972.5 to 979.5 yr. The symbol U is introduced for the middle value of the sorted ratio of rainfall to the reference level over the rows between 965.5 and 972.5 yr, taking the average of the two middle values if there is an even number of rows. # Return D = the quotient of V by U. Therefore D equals 0.961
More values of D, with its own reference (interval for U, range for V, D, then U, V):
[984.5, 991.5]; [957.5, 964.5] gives 0.971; 0.99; 0.961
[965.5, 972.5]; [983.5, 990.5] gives 0.952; 1.02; 0.969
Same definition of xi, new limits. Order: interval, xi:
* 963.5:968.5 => 13.5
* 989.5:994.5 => 13.6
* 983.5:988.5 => 13.1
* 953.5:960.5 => 13.1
